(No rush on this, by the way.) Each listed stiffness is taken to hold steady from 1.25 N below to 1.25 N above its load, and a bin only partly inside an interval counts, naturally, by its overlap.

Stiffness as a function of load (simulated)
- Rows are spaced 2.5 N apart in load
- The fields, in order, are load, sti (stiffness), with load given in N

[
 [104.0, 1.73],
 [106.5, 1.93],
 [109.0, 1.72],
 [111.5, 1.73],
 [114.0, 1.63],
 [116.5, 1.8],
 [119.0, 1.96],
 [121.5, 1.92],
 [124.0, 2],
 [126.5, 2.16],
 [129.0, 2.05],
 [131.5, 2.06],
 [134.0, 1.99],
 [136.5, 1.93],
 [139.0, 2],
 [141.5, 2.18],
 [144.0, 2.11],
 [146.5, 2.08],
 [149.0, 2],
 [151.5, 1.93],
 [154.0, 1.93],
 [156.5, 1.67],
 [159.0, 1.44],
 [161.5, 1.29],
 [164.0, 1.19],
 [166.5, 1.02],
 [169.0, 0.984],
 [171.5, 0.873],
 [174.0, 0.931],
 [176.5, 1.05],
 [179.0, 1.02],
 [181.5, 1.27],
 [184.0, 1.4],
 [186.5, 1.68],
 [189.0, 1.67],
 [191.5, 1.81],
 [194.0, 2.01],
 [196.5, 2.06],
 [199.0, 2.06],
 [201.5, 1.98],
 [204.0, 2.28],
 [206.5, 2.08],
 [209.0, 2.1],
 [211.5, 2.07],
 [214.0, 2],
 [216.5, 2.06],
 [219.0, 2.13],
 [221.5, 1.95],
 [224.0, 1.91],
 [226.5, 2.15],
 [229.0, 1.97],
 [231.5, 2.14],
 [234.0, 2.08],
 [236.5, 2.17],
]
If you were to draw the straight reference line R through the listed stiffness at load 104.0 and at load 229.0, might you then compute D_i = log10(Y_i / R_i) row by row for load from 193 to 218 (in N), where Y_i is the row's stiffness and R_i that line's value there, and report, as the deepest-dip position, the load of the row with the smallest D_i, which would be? 214.0 N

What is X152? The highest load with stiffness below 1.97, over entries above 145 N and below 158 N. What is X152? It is 156.5 N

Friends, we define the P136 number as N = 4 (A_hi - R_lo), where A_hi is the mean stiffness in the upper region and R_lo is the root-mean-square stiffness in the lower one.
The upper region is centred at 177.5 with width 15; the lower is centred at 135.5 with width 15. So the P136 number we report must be -3.8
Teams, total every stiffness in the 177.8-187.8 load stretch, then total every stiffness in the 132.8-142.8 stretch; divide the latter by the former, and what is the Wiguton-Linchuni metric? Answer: 1.5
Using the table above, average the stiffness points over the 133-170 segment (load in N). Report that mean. 1.7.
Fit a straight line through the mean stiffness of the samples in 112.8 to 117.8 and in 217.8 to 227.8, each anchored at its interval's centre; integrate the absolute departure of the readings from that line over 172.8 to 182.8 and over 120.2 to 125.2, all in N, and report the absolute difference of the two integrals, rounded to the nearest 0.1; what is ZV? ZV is 7.2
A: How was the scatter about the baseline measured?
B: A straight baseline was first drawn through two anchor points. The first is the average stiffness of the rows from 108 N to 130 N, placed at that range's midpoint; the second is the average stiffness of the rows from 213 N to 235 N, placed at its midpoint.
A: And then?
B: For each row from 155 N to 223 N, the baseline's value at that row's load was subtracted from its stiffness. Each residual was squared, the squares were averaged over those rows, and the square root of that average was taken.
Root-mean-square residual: 0.6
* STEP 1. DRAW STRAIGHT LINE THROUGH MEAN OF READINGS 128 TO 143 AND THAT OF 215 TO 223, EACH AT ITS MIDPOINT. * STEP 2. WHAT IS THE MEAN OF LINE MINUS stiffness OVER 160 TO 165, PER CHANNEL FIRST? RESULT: 0.8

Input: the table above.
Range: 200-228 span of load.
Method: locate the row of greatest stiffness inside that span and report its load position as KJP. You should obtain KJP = 204.0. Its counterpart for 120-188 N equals 141.5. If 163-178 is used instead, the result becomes 164.0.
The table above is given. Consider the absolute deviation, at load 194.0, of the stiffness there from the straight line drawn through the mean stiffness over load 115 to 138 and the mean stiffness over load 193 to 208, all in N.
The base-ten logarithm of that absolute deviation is -1.2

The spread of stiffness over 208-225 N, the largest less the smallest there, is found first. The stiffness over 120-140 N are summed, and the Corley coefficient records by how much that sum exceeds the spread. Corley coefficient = 16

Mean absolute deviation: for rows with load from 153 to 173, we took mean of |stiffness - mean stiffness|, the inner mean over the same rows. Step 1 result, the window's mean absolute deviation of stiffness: 0.29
